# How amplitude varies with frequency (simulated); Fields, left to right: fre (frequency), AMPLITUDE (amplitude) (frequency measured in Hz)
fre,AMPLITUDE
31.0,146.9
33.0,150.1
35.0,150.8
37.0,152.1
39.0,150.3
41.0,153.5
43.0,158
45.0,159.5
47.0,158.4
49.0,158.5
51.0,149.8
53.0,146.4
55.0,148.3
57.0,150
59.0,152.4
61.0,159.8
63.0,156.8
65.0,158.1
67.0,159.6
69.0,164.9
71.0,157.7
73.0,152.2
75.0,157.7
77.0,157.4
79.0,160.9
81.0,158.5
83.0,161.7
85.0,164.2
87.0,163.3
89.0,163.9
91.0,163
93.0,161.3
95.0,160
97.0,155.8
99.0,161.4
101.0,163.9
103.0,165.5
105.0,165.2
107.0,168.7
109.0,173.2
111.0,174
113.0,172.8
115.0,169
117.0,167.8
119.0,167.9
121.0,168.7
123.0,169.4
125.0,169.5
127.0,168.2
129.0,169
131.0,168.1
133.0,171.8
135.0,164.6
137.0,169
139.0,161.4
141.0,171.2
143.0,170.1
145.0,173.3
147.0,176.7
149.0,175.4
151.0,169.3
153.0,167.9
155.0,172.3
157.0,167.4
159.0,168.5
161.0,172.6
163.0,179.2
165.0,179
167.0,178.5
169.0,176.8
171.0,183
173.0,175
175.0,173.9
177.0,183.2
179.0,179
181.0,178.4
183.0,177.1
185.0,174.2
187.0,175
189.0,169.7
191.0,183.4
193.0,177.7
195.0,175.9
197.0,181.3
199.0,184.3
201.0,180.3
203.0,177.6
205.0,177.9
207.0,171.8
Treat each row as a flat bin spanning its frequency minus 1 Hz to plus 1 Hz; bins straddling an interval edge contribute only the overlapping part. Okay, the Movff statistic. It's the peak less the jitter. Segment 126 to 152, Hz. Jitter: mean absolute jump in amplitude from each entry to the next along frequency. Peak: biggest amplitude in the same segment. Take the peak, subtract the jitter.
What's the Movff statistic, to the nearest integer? 173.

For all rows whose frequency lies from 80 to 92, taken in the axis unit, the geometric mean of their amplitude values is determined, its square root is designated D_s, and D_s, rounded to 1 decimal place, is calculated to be 12.7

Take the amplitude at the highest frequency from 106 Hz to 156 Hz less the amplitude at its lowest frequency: 3.6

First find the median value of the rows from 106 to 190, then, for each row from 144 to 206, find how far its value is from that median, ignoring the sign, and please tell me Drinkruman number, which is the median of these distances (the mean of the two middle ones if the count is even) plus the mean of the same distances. 10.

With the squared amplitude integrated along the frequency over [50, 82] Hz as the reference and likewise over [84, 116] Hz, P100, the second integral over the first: 1.13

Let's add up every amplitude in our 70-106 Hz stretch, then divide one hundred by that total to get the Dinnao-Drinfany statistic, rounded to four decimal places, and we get 0.0346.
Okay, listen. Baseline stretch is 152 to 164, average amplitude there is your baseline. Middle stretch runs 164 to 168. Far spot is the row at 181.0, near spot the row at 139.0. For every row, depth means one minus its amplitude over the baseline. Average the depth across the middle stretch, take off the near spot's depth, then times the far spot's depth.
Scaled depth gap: 0.0042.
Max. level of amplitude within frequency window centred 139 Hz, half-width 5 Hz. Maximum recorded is 171.2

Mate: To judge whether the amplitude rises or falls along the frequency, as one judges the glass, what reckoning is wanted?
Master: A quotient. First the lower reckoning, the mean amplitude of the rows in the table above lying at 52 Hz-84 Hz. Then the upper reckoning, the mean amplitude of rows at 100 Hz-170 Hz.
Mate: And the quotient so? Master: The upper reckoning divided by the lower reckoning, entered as 1.090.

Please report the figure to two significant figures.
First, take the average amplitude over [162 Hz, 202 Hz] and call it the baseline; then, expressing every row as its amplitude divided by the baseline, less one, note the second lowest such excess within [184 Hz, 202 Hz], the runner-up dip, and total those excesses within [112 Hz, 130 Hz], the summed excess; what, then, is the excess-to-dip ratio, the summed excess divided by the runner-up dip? 20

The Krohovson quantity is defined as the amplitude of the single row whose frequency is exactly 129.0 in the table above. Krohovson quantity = 169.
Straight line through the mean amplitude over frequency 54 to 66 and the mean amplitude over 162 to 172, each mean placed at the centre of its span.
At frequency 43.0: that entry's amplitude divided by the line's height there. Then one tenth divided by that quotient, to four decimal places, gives 0.0951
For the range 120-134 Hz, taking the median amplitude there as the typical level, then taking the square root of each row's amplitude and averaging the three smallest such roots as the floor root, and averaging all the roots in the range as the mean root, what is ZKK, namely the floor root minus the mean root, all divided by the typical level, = -0.0002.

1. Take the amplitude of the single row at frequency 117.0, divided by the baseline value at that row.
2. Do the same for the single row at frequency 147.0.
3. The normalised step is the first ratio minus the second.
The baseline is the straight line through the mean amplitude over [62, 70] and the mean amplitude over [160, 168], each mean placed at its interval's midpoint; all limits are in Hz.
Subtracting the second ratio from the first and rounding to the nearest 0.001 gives -0.021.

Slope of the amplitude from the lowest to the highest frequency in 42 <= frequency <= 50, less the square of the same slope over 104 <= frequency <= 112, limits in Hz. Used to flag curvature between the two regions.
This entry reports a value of -2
